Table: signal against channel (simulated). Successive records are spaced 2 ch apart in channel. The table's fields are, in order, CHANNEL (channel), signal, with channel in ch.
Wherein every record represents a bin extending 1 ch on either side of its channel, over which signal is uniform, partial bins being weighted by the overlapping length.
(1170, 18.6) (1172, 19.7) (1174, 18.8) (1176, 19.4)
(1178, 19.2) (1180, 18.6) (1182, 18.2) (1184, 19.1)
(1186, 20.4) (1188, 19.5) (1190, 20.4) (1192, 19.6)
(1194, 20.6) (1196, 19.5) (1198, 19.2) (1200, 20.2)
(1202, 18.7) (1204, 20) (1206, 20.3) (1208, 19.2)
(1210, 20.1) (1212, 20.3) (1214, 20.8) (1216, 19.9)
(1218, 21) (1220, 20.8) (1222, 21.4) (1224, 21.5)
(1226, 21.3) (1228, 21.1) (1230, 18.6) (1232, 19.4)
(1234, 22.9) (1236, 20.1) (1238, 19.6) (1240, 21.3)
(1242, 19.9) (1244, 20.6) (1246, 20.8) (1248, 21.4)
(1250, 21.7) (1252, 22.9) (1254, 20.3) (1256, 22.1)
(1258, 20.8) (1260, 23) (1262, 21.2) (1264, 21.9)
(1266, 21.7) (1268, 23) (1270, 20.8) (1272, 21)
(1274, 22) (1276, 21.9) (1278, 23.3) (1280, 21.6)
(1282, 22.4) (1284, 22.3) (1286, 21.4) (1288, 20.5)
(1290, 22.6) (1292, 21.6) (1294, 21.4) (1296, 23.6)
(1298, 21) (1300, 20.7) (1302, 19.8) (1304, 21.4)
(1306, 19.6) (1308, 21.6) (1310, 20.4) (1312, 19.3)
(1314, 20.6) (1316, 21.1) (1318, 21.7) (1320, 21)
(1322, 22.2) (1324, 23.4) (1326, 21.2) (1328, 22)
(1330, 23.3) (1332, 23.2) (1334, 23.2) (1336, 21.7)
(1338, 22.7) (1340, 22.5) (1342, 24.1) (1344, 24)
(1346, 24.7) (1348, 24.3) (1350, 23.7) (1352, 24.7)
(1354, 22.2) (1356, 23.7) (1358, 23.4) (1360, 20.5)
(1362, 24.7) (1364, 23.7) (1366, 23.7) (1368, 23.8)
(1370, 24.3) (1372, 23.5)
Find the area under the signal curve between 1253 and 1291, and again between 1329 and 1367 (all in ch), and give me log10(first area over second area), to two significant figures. -0.031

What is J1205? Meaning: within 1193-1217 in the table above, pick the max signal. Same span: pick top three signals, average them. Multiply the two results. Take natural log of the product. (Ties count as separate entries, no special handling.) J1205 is 6.06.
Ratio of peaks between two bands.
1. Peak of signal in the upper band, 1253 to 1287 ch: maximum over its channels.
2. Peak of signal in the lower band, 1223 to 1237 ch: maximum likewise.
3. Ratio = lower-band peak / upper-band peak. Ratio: 0.983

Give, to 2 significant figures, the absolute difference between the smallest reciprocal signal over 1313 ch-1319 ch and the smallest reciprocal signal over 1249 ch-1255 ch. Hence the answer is 0.0024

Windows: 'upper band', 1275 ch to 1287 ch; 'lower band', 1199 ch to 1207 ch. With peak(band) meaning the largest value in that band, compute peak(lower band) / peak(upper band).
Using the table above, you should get 0.87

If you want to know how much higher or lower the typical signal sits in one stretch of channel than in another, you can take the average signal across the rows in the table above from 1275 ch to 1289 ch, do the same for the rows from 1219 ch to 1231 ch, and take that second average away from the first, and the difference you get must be 1.1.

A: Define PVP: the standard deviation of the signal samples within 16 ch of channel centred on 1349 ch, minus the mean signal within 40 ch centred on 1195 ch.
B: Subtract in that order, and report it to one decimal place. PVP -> -18.9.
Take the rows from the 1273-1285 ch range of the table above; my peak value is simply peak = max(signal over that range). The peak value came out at 23.3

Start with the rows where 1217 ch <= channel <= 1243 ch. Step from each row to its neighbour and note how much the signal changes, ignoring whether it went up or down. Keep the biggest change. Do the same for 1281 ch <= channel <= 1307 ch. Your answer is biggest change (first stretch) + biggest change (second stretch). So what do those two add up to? 6.1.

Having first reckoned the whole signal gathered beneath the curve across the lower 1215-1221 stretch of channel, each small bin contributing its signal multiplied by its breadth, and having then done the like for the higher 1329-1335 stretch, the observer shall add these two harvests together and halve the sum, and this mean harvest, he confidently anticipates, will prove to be 131.4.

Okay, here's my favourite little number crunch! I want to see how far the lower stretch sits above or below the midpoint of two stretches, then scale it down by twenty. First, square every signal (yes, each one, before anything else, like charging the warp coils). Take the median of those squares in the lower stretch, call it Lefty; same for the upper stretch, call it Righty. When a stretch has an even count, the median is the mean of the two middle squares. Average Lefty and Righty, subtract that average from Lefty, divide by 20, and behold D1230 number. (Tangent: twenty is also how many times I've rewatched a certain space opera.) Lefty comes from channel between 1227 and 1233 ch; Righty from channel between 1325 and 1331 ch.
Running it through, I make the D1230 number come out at -2.7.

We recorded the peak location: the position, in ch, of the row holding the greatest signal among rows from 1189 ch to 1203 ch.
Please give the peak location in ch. 1194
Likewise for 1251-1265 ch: 1260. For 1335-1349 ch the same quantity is 1346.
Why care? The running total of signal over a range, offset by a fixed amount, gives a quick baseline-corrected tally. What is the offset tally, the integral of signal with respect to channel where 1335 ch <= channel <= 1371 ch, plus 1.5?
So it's 846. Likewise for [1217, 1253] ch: 754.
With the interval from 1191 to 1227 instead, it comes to 730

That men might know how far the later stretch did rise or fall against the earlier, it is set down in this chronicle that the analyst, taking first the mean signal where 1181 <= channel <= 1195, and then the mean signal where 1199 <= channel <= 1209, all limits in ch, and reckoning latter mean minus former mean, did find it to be 0.0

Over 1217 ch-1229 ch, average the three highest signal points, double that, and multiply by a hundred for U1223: 4280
